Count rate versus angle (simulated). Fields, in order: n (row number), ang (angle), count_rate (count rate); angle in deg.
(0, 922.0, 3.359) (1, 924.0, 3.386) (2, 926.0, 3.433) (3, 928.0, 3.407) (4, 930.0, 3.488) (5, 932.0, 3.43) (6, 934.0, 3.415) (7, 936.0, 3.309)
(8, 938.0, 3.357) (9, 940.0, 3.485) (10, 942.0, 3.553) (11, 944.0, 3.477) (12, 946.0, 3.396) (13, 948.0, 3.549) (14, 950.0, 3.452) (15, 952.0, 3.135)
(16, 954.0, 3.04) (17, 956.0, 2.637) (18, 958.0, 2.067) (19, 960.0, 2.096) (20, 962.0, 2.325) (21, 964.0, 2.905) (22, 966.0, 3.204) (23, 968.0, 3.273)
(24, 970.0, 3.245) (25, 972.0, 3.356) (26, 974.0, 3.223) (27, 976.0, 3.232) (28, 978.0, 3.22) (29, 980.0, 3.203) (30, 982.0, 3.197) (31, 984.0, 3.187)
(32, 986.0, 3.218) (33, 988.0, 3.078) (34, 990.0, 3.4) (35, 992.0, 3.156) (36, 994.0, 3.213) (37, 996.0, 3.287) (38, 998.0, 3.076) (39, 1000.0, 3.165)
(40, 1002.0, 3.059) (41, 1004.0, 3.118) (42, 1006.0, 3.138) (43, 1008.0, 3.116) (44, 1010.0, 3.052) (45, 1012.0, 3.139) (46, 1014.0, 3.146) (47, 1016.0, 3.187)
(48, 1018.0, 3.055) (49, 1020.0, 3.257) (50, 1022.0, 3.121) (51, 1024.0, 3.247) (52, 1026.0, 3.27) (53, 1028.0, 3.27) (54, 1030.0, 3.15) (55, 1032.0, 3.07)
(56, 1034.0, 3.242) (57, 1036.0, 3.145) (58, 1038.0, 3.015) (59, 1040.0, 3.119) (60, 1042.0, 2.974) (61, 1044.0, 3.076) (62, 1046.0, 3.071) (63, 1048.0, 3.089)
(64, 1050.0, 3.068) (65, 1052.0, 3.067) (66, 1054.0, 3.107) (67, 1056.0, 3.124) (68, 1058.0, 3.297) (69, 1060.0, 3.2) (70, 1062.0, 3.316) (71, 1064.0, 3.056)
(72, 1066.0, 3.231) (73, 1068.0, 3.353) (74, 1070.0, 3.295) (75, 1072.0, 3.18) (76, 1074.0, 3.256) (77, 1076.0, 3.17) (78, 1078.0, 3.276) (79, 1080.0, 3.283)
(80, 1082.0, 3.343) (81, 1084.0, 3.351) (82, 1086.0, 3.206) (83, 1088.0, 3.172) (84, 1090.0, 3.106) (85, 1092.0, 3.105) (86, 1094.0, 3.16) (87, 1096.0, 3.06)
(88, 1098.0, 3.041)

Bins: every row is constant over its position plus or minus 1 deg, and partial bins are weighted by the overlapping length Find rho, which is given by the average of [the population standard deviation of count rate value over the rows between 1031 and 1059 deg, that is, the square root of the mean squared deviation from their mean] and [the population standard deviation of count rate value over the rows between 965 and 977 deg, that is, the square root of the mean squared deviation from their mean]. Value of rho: 0.06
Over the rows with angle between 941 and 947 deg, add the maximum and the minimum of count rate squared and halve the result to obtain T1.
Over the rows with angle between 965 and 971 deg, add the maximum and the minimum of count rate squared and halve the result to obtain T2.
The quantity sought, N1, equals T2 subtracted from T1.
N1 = 1.6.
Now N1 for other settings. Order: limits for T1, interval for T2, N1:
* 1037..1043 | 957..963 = 4.4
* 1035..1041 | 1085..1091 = -0.5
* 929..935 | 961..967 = 4.1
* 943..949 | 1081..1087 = 1.3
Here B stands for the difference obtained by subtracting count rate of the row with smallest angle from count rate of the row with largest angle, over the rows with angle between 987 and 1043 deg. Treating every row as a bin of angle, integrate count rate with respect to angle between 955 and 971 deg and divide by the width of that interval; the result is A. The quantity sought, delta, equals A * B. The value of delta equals -0.28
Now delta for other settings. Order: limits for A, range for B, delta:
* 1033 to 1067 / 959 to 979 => 3.52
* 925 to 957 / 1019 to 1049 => -0.56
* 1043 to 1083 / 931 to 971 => -0.59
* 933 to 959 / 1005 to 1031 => 0.04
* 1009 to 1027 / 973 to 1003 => -0.52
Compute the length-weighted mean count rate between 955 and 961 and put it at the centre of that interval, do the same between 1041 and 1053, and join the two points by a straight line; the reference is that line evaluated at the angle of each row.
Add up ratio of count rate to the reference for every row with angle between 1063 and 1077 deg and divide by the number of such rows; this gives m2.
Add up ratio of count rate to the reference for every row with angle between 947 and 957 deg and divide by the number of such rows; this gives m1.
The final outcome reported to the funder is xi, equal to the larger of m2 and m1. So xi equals 1.43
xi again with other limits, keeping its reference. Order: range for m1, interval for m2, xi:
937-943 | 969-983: 1.64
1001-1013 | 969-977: 1.36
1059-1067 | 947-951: 1.60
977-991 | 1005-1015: 1.29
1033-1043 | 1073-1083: 1.04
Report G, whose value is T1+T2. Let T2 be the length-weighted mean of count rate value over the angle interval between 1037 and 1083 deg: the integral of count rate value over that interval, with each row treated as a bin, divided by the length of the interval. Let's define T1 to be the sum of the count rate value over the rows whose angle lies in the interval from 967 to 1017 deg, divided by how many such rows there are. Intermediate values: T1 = 3.19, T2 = 3.17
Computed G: 6.36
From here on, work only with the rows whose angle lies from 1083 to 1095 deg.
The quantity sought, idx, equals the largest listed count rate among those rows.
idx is 3.351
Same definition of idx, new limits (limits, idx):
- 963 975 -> 3.356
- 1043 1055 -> 3.107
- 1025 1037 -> 3.27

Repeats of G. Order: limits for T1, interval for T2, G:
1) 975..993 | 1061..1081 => 6.45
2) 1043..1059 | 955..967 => 5.65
